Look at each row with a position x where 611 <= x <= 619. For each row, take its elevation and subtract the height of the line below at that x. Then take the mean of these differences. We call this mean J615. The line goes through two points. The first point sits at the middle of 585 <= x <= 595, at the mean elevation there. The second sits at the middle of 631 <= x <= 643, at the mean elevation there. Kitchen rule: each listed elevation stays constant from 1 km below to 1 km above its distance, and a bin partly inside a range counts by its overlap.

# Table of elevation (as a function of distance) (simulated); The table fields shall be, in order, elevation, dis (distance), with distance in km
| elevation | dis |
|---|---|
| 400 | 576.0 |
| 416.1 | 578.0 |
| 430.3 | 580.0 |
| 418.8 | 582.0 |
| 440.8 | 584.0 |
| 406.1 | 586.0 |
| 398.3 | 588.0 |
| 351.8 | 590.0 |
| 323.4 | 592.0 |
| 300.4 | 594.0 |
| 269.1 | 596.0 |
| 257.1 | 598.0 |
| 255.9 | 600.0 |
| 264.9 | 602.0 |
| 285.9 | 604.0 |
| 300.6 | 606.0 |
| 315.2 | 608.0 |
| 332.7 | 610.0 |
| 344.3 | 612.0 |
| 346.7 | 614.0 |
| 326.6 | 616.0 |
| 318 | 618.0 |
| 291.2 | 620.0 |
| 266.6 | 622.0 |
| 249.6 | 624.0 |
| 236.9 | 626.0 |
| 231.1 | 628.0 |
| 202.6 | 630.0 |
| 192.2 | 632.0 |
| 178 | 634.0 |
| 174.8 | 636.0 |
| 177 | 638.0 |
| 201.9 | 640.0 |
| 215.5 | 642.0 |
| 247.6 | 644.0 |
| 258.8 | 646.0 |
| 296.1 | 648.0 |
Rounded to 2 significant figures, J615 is 66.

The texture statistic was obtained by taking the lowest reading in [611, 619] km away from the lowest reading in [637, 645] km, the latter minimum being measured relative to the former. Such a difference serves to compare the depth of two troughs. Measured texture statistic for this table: -141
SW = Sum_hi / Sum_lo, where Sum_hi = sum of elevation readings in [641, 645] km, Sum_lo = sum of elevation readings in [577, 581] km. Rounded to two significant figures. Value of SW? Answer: 0.55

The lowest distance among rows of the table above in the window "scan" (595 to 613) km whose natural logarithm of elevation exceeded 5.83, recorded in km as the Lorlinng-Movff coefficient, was 612.0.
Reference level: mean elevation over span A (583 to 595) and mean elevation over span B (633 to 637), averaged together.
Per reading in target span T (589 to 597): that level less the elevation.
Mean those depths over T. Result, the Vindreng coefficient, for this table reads -38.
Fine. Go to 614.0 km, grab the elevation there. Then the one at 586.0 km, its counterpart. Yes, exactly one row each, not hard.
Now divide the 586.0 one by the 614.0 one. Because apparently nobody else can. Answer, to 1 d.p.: 1.2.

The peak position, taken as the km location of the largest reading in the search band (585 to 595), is 586.0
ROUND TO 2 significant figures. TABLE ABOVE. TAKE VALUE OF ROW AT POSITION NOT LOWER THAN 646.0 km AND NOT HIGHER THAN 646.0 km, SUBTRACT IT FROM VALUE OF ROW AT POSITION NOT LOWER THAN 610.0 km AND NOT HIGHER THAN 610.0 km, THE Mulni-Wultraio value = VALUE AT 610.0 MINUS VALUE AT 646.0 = 74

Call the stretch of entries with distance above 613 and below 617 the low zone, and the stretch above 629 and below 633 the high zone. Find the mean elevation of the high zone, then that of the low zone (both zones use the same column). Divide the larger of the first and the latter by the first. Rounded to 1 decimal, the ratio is 1.7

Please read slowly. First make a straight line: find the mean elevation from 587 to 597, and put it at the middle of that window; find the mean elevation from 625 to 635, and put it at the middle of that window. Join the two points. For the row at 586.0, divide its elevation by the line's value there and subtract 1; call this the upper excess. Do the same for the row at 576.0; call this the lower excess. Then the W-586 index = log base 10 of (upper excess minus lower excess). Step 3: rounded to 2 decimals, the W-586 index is -0.94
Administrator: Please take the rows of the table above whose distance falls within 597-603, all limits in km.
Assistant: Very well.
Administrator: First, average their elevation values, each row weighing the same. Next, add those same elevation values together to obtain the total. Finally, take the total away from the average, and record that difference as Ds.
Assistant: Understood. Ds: -519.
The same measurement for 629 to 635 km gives -382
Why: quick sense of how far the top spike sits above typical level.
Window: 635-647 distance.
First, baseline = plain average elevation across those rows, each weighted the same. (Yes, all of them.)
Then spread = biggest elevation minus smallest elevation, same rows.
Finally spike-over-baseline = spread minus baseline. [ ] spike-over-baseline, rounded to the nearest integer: -129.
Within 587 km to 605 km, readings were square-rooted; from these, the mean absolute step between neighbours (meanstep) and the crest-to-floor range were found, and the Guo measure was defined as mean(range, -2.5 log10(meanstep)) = 2.2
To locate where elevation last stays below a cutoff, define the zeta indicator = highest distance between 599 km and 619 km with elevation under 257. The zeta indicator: 600.0 km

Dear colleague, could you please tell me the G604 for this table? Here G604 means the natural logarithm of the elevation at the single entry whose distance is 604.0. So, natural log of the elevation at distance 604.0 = 5.66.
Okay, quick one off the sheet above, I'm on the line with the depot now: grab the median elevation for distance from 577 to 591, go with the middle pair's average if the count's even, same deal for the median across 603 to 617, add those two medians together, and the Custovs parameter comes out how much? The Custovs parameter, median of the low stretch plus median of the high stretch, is 743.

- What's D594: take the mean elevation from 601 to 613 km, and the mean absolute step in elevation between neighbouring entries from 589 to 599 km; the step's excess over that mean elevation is -284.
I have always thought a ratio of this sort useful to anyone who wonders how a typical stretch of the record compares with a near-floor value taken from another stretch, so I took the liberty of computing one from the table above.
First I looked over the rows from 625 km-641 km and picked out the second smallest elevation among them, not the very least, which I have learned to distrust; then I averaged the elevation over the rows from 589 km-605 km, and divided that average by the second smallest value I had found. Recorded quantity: 1.6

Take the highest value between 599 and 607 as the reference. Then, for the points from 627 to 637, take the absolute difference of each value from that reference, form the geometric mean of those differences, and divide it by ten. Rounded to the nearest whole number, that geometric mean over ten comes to 10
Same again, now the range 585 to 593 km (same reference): 6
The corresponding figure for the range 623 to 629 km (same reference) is 6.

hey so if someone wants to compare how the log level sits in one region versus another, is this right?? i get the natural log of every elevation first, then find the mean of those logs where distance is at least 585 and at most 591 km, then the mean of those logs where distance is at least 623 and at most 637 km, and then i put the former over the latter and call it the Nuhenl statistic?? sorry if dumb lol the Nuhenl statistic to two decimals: 1.12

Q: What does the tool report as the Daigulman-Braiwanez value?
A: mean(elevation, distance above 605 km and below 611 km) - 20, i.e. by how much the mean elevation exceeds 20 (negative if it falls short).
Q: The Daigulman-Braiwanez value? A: 296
